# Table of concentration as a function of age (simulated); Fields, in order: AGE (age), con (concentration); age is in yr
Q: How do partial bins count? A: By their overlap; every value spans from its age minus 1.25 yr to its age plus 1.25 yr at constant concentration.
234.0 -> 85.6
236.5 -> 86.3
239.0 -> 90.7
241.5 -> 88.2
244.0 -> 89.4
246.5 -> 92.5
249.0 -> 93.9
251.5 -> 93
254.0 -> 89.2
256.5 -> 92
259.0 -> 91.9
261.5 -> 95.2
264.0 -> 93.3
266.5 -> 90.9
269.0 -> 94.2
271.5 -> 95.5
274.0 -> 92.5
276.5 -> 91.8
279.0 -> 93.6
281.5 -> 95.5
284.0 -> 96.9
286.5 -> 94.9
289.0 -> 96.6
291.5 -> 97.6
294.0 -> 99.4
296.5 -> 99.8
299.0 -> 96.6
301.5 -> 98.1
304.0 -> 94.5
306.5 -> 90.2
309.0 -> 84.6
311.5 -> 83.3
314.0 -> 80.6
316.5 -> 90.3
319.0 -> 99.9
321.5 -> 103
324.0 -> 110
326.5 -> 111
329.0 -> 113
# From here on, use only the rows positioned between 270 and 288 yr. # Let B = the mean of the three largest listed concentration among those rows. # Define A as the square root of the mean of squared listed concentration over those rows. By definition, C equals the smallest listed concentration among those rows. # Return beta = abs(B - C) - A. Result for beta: -90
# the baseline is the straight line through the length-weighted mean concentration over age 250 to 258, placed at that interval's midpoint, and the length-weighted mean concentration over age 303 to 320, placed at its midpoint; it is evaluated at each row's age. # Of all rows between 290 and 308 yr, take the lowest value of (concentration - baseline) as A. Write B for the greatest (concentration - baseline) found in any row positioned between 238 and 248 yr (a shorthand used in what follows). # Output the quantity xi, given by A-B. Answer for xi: 0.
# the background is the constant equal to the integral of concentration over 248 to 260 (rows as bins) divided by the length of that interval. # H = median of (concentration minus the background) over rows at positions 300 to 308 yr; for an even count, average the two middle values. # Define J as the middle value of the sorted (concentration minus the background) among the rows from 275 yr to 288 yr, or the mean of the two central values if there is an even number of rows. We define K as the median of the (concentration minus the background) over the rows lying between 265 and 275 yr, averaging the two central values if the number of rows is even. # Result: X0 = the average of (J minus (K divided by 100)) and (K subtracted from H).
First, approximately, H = 2.5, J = 2.9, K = 1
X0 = 2.0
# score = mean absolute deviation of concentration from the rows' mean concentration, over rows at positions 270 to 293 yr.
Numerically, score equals 1.6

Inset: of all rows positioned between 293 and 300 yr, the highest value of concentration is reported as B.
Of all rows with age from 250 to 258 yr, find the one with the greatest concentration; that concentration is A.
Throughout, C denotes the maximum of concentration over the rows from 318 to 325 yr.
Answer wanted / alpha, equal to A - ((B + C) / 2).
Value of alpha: -12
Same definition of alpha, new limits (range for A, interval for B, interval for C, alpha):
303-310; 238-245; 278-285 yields 1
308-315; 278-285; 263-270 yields -11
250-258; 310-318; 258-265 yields 0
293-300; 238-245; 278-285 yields 6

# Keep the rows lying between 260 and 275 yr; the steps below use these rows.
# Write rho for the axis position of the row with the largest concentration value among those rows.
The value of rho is 271.5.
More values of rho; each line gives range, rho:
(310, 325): 324.0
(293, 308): 296.5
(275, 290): 284.0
